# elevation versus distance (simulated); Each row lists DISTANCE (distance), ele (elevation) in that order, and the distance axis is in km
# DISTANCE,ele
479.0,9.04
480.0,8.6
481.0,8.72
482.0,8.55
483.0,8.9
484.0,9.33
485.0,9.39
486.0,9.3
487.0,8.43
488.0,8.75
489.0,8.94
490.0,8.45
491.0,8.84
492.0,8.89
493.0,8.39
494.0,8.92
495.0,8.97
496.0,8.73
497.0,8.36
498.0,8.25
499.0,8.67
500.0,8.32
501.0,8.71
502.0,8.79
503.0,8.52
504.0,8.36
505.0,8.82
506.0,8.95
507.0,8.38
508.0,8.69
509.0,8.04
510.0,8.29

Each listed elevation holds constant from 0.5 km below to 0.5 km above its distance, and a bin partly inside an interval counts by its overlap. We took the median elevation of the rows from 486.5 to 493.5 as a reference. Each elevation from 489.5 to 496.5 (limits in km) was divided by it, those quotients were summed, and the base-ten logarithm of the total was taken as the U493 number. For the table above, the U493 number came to 0.8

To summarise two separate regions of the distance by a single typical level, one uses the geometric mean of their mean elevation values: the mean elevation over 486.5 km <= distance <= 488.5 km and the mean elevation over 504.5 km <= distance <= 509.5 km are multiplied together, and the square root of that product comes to 8.58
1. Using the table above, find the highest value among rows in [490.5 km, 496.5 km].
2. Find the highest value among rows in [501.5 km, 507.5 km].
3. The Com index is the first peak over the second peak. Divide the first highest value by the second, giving 1.00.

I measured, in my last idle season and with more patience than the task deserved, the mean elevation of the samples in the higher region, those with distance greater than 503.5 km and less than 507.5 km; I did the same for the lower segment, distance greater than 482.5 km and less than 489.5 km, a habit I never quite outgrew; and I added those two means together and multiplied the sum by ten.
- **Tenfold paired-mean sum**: 176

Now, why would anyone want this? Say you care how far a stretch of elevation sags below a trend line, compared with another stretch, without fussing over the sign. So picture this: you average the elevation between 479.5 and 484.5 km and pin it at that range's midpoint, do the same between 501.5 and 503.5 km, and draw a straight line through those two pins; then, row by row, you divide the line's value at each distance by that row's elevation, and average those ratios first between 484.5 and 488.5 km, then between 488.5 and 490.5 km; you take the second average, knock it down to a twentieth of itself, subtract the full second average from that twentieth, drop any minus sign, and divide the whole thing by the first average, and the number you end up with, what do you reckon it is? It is 0.976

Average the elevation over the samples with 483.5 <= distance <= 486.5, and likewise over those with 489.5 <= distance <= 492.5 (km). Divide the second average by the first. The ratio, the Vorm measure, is 0.93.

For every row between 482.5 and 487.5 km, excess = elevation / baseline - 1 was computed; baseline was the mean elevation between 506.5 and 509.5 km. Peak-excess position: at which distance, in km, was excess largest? 485.0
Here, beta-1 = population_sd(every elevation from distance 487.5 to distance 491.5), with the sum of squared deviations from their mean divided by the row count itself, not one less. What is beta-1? 0.183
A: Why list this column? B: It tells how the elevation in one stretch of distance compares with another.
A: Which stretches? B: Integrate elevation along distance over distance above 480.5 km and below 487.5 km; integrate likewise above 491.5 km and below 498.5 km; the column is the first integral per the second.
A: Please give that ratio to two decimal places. 1.03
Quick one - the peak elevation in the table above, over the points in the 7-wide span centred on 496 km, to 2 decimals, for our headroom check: 8.97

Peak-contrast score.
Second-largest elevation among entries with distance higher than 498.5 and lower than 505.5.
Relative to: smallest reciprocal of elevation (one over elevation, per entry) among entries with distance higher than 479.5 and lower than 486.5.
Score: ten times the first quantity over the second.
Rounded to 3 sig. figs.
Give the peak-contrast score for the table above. 825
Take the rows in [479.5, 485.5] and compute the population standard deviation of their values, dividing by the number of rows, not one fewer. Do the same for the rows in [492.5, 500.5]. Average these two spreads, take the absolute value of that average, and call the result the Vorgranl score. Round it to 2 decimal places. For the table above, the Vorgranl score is 0.30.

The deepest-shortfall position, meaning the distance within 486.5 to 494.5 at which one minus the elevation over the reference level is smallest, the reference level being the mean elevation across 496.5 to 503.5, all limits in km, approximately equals 489.0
